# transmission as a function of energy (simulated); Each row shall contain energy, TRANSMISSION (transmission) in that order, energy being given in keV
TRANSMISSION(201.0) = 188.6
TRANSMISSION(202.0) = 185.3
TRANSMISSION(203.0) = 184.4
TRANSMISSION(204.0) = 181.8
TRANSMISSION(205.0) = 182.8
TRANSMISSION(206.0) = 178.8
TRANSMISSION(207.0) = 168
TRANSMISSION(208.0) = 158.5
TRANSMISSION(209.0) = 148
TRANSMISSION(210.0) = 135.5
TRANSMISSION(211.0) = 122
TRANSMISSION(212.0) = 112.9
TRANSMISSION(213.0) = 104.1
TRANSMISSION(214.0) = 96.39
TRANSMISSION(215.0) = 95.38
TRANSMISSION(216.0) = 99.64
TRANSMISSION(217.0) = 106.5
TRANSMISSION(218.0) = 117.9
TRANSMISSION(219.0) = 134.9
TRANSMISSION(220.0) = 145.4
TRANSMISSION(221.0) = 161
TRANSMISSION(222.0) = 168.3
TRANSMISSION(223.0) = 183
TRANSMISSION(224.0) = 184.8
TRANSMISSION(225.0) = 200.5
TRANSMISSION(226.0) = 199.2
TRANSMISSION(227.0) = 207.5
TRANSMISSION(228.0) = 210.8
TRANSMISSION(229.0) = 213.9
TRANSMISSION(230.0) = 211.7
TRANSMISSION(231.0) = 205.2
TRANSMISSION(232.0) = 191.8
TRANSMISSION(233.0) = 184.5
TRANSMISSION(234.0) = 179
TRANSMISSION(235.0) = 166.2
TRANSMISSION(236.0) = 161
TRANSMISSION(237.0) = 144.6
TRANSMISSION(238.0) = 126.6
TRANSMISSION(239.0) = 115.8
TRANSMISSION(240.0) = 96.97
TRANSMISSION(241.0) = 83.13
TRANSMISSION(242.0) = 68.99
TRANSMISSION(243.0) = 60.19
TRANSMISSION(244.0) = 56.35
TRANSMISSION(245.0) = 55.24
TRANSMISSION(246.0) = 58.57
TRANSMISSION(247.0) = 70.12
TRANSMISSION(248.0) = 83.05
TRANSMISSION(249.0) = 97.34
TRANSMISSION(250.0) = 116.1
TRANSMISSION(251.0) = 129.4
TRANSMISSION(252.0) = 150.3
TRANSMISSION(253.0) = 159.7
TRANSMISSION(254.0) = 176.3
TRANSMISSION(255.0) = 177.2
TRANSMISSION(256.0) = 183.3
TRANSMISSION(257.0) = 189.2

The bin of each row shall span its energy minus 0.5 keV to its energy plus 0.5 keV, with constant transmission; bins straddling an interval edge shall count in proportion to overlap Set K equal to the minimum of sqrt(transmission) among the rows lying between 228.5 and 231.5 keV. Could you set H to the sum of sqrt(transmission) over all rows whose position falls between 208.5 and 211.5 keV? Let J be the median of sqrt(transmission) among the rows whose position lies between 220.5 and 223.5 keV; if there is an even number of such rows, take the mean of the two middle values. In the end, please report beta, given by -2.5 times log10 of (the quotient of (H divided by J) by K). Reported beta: 1.8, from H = 34.9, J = 13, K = 14.3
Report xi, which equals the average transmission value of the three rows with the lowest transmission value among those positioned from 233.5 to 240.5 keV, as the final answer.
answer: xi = 113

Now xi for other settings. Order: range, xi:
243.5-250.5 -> 57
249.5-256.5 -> 132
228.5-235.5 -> 177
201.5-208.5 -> 168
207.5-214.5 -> 104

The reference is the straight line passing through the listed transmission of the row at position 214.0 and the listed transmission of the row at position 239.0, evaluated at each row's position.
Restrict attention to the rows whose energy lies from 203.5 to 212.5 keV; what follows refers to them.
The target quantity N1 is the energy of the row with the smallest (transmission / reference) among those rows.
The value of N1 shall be 212.0 keV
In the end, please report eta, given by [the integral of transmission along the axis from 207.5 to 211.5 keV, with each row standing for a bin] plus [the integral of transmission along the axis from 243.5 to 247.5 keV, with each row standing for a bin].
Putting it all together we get 804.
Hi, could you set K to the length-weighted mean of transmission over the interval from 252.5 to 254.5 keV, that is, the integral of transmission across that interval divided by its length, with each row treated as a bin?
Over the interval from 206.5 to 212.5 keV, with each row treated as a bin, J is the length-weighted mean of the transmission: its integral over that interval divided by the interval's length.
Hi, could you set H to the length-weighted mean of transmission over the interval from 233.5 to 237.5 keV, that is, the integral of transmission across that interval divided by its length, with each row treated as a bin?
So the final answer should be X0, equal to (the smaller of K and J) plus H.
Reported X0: 304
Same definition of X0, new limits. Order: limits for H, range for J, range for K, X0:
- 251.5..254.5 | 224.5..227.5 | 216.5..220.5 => 288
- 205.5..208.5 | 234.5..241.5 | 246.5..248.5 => 245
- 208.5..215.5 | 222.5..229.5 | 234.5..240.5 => 252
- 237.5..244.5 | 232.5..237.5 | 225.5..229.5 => 254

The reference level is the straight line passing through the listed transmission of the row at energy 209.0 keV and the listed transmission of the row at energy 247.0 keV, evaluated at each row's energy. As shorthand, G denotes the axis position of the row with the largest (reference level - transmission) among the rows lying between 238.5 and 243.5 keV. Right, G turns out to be 243.0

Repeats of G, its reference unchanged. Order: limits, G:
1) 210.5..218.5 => 214.0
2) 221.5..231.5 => 222.0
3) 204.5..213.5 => 213.0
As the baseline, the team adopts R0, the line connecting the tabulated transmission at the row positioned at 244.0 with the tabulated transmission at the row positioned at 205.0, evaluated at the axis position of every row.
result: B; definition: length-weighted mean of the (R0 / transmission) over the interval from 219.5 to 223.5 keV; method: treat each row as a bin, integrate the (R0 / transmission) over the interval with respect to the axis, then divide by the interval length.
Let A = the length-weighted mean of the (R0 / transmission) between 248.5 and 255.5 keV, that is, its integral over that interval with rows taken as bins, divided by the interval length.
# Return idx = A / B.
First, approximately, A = 0.23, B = 0.8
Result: 0.3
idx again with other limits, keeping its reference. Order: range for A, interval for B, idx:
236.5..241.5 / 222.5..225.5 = 1.0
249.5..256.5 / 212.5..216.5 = 0.1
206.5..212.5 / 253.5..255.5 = 9.6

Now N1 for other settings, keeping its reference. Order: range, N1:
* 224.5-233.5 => 233.0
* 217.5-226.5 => 218.0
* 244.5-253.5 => 245.0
